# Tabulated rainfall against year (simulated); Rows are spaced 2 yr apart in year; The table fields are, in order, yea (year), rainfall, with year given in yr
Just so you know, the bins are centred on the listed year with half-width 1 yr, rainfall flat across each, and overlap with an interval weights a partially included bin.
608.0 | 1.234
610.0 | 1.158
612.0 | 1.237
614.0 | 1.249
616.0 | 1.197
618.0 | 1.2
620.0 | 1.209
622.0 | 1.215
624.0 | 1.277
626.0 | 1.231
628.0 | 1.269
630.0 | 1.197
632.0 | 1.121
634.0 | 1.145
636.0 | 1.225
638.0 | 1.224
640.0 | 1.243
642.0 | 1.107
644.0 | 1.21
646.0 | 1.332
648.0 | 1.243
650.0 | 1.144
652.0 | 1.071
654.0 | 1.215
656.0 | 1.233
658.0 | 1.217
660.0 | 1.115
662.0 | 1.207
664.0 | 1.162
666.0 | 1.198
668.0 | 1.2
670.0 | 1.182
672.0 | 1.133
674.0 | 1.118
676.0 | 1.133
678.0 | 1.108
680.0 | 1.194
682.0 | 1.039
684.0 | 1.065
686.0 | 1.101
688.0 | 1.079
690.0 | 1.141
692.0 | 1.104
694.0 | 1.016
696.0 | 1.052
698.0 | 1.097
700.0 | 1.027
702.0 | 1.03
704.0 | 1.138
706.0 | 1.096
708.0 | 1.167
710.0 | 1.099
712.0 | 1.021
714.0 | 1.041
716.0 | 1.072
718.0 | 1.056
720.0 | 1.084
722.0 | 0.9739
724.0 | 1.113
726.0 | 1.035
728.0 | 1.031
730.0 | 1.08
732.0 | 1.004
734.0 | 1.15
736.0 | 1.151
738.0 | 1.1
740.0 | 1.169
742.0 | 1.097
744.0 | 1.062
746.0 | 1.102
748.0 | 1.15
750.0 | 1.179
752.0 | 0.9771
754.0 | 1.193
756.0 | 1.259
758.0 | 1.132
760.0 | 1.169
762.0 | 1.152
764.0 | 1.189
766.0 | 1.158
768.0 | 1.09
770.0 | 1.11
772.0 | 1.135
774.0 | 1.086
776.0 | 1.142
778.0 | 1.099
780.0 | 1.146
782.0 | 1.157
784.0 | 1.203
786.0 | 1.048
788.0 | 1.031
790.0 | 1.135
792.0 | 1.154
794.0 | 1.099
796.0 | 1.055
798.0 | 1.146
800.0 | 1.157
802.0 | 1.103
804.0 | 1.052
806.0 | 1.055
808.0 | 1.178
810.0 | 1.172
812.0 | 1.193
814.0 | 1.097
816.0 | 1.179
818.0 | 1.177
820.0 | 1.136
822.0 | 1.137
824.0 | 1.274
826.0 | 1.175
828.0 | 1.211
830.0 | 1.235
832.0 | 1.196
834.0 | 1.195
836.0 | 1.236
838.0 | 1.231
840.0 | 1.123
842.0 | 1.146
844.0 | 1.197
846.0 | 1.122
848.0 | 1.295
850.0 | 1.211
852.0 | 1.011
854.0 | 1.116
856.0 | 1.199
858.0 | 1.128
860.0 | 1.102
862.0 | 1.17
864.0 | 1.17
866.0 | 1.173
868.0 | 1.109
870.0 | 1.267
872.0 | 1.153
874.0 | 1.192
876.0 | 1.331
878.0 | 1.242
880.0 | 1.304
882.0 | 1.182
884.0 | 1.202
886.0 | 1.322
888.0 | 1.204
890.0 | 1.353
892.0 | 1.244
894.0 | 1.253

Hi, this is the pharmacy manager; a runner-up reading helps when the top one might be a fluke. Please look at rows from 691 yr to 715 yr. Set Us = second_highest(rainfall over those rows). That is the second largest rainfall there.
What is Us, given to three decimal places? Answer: 1.138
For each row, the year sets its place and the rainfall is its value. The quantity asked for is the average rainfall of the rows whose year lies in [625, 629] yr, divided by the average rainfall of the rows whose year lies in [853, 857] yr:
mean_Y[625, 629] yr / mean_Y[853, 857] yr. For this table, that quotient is 1.08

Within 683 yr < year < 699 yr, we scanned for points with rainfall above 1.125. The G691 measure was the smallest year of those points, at 690.0 yr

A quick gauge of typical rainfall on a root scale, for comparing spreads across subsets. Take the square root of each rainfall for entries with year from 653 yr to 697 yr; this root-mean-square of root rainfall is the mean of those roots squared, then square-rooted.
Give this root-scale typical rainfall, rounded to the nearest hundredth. 1.07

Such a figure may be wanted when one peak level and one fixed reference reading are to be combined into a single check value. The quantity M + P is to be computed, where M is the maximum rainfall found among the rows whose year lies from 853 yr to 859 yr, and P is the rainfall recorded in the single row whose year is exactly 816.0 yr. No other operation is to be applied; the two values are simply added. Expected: 2.38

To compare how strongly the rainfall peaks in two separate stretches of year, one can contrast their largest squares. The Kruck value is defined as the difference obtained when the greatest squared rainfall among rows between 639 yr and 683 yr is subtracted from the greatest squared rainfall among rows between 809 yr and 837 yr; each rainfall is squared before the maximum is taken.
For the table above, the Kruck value -0.15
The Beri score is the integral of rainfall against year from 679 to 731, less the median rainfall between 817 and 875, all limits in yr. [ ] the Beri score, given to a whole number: 55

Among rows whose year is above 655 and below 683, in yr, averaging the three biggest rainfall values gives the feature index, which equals 1.22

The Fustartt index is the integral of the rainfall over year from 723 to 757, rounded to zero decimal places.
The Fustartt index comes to 38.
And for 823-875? 61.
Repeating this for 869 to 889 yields 25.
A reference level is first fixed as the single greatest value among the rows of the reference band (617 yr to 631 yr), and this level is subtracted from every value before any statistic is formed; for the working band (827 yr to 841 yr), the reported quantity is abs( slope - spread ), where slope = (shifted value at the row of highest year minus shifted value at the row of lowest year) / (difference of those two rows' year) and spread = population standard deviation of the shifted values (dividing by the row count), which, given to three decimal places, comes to 0.044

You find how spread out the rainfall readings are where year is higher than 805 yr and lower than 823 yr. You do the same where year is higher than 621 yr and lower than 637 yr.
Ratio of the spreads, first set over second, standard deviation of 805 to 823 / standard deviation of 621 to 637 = 0.84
